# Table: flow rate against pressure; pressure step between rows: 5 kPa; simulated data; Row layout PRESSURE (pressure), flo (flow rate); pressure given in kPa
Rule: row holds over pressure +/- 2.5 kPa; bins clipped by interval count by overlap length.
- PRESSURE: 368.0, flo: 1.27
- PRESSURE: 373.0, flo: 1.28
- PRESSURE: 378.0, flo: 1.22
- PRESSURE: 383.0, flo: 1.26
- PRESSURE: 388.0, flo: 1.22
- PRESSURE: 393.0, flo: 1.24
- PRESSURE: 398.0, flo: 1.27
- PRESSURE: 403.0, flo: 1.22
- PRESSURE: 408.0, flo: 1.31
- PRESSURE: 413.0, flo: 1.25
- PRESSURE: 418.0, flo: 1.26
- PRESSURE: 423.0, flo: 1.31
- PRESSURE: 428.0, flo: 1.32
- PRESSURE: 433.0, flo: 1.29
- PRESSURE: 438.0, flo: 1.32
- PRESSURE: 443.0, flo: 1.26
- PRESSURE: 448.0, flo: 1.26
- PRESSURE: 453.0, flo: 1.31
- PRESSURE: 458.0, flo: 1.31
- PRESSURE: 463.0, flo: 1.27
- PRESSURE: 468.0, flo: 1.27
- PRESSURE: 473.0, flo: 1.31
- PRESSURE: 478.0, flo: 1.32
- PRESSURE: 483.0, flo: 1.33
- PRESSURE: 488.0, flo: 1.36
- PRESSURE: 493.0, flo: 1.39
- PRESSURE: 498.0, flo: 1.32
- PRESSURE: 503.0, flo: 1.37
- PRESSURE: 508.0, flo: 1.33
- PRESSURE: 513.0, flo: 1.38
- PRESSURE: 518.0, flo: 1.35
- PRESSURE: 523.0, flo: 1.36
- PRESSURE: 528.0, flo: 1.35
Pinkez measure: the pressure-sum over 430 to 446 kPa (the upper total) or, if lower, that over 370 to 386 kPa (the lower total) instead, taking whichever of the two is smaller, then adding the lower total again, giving 7.52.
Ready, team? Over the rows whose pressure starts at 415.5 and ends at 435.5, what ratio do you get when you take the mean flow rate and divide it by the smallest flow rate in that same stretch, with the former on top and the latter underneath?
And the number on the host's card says 1.028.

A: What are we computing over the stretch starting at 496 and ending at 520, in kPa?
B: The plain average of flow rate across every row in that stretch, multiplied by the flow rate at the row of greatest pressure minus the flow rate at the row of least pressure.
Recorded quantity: 0.04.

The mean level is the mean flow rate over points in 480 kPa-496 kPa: 1.36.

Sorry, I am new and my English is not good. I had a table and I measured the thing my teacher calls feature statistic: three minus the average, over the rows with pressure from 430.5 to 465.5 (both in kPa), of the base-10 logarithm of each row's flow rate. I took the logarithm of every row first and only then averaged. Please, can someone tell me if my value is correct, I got 2.89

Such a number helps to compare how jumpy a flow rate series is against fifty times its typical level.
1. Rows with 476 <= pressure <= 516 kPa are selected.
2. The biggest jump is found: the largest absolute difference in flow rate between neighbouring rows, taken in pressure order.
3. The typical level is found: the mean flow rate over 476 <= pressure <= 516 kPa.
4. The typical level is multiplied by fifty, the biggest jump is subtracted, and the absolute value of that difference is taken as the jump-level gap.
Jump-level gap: 67.4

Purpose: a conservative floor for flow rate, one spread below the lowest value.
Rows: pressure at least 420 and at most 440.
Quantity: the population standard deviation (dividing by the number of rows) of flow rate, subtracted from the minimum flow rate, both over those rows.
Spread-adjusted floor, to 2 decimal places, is 1.28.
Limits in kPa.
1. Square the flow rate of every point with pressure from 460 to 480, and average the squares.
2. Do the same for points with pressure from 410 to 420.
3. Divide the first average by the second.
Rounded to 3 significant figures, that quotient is 1.06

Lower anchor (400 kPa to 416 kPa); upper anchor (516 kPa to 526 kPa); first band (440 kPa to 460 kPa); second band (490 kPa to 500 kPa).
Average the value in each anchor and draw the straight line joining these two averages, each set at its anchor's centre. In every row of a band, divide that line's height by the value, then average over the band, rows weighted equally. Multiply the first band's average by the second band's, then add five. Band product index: 5.99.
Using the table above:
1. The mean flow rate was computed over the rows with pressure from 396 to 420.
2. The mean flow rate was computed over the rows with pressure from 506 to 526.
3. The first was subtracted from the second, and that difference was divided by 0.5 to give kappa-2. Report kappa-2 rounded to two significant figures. 0.19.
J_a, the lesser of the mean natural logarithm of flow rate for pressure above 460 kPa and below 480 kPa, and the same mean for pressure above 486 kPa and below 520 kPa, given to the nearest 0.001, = 0.256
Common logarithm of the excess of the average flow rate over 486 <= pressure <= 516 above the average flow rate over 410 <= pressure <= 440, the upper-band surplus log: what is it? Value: -1.18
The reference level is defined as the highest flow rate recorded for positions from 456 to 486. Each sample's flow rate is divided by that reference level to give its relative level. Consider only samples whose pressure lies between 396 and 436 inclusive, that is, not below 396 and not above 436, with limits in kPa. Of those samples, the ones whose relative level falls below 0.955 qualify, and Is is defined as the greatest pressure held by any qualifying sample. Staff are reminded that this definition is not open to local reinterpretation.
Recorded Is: 418.0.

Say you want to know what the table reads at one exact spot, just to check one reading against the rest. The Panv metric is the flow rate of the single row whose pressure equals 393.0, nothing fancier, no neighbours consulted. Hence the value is 1.24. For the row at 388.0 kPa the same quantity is 1.22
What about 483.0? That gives 1.33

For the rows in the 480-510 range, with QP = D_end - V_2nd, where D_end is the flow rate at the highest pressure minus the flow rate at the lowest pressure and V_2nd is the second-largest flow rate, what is -1.37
